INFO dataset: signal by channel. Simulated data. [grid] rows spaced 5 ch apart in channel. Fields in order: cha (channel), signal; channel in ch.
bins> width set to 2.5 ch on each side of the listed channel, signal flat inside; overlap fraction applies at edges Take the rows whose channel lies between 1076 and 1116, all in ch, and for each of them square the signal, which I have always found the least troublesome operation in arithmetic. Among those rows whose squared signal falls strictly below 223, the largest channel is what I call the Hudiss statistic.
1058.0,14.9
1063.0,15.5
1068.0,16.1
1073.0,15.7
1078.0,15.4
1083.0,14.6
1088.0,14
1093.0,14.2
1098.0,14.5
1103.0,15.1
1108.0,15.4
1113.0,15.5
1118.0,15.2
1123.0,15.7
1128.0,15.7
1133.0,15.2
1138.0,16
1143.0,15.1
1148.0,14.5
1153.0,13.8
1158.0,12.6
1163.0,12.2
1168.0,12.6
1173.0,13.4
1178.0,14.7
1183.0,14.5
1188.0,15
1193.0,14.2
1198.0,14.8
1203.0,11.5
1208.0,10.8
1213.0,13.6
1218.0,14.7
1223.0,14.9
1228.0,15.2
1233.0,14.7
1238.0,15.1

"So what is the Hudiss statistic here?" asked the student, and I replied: 1098.0 ch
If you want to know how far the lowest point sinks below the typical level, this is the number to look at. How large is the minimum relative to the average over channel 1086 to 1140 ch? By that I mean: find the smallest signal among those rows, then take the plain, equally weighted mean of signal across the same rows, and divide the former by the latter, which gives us 0.92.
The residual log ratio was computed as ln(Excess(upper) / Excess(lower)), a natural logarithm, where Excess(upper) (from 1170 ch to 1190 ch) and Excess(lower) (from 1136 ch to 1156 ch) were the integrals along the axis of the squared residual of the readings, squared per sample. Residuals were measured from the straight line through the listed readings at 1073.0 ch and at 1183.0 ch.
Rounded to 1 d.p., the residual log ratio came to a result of -0.2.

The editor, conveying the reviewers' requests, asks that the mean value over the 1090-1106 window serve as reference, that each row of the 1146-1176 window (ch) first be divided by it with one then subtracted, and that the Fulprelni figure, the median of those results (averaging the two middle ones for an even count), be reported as -0.11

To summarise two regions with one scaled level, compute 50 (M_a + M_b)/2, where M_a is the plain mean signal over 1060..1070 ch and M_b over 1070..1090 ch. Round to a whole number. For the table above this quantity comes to 768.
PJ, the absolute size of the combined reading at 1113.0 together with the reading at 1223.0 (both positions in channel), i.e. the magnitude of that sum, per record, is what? 30.4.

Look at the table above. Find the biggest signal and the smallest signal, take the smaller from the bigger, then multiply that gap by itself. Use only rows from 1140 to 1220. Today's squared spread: 18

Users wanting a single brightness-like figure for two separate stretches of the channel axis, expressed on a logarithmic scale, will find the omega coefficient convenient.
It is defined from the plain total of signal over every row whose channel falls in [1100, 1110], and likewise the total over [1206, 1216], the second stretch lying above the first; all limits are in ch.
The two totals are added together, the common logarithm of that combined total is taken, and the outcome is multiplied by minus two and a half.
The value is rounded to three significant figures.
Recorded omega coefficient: -4.35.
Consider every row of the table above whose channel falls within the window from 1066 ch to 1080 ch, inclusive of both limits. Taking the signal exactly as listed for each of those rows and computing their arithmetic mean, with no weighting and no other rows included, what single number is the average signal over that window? 15.7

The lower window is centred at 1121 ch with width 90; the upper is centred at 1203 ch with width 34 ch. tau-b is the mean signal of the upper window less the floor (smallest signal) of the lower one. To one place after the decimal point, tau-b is 1.3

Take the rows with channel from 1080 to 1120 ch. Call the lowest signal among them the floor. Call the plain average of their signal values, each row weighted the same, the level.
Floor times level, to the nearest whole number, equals 207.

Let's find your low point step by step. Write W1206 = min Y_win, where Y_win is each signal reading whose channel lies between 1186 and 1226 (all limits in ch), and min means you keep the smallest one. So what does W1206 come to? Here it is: 10.8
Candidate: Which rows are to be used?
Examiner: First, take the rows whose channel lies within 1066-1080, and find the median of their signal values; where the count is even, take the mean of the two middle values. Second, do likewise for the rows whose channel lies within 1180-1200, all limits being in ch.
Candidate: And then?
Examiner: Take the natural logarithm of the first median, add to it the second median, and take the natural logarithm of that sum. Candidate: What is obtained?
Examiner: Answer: 2.86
